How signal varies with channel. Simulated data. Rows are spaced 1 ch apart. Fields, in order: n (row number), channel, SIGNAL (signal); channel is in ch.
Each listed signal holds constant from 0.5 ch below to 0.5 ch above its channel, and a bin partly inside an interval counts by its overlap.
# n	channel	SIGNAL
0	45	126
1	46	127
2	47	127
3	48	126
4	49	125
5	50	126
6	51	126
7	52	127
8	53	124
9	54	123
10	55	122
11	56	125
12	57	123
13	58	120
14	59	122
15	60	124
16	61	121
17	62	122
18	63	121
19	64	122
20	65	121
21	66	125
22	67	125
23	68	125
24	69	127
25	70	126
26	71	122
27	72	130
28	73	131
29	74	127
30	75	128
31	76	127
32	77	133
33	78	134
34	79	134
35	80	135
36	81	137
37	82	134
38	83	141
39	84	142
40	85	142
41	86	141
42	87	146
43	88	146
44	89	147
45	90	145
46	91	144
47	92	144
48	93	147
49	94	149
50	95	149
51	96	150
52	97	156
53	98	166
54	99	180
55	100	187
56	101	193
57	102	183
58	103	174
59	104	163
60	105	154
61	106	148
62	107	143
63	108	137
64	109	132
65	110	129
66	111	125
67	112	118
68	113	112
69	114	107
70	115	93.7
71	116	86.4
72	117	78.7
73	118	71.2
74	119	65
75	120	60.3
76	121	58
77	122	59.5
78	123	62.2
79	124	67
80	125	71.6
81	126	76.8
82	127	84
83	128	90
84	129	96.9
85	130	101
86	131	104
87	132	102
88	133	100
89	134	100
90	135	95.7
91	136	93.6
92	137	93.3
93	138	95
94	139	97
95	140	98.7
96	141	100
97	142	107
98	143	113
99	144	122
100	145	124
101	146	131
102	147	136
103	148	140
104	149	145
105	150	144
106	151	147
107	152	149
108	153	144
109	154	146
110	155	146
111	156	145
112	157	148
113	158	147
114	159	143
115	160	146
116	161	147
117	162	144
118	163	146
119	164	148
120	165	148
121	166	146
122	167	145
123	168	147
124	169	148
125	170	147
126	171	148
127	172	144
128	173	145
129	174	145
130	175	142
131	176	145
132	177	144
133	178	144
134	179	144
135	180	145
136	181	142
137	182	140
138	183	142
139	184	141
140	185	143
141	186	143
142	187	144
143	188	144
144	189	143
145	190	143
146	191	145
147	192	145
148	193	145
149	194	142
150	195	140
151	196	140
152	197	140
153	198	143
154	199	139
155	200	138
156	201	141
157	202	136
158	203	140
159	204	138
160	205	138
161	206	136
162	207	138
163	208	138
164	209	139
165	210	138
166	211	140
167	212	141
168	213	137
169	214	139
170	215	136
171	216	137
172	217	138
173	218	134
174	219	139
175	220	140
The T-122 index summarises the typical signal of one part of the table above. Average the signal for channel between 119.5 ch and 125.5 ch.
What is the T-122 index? 63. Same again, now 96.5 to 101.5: 176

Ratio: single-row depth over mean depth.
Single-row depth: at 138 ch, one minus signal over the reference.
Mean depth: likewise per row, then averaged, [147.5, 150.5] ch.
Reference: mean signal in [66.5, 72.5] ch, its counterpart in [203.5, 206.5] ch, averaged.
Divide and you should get -3.2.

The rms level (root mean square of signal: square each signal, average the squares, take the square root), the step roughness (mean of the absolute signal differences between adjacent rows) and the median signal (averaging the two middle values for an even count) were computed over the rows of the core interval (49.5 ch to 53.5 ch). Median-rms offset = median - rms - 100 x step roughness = -133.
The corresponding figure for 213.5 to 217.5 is -167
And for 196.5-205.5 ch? -275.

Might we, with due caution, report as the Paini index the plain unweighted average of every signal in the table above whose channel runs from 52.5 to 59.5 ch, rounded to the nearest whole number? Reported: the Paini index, 123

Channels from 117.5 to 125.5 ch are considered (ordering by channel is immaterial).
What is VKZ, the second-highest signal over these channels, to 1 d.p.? 71.2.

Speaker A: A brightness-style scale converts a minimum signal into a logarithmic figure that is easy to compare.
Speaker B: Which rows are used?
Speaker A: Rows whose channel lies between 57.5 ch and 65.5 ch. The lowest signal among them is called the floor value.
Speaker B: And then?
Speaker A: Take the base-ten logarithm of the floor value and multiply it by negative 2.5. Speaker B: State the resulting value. -5.20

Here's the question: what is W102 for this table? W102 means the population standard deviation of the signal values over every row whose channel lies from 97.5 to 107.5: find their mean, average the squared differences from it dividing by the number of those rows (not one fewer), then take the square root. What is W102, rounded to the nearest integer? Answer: 16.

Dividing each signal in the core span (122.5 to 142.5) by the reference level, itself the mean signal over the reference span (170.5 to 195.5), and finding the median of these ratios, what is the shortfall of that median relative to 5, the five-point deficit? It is 4.33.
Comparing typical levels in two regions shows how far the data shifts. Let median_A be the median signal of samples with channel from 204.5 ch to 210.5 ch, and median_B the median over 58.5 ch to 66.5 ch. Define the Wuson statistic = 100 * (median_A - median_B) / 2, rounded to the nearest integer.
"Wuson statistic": 800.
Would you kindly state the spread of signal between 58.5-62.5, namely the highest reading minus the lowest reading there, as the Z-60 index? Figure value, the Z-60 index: 3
